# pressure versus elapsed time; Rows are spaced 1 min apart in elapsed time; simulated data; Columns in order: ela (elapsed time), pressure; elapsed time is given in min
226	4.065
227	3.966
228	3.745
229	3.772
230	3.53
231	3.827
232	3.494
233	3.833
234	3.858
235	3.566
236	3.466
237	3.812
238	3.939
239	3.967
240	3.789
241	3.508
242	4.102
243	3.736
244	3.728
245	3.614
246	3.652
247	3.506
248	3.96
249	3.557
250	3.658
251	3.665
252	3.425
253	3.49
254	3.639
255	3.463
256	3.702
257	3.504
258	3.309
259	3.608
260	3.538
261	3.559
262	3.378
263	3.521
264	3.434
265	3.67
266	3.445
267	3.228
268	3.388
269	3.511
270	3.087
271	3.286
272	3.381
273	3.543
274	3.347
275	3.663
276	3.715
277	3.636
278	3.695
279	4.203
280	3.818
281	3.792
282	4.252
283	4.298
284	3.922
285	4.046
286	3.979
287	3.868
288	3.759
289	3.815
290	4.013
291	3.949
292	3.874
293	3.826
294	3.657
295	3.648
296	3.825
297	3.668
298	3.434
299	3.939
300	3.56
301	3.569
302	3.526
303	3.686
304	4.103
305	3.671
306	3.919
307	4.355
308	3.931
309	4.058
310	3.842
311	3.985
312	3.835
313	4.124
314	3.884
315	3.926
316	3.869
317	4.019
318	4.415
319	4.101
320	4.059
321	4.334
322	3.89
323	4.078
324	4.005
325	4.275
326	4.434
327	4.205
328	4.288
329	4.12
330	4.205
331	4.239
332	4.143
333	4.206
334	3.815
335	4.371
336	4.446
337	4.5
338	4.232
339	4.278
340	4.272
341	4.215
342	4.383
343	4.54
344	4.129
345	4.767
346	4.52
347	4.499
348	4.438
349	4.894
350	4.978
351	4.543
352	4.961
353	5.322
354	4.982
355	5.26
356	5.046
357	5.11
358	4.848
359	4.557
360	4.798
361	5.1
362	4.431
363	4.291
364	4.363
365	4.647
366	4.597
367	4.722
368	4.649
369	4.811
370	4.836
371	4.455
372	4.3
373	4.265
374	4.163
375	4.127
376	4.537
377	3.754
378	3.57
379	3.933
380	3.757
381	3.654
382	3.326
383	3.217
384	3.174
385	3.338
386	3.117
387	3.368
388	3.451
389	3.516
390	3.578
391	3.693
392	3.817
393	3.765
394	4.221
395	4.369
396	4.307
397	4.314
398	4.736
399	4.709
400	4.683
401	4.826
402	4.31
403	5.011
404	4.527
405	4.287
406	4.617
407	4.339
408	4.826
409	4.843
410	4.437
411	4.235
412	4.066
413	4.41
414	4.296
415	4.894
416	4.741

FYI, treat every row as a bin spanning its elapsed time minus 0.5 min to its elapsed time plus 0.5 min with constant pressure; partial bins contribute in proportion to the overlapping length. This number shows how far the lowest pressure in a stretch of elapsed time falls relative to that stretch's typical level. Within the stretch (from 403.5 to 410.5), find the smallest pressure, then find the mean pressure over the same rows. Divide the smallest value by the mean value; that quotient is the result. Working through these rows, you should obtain 0.941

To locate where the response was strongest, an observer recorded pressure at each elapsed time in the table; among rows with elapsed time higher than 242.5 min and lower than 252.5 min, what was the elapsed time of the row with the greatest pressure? 248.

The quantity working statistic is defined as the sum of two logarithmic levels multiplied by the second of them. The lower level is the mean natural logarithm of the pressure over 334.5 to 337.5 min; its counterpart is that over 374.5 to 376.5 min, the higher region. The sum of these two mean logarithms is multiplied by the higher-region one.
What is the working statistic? 4.33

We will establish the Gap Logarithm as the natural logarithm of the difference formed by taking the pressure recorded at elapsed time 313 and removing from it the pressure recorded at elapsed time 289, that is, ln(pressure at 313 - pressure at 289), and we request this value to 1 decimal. -1.2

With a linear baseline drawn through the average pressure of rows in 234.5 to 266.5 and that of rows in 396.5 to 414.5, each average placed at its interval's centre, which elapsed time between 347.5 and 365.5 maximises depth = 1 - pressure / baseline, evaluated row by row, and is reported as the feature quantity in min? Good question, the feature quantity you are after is 363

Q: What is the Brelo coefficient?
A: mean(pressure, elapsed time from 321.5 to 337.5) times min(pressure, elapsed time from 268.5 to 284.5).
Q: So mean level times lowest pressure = 13.0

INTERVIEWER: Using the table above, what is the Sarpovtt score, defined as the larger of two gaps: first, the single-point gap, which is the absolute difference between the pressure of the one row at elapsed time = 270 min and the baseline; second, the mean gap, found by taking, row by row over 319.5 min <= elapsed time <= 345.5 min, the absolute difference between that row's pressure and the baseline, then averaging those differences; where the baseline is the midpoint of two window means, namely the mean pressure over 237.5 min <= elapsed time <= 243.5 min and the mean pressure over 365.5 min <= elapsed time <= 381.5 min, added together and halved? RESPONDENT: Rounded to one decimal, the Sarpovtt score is 1.0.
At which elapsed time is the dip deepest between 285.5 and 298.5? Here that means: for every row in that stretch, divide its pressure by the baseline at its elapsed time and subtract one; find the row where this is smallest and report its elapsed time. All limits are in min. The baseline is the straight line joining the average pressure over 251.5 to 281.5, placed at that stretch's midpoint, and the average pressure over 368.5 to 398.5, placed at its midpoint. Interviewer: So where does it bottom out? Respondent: 298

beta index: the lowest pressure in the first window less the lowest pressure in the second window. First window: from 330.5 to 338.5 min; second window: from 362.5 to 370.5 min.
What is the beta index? -0.48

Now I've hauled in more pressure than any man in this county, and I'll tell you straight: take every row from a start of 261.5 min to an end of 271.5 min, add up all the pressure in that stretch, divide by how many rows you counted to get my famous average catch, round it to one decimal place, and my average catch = 3.4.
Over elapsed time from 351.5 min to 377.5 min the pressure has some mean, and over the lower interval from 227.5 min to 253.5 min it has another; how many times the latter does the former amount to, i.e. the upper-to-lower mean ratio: 1.26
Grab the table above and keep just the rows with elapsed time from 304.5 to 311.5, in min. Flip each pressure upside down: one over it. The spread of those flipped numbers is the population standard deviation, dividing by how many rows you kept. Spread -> 0.012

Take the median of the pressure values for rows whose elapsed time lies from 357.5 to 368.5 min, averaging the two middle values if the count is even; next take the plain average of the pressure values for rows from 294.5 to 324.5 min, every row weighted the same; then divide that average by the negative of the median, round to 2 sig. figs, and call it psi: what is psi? -0.84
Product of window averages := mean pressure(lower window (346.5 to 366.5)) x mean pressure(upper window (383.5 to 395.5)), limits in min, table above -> 17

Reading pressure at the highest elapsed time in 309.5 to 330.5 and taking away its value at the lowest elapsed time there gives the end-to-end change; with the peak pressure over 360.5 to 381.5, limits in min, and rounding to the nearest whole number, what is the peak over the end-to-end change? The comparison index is 14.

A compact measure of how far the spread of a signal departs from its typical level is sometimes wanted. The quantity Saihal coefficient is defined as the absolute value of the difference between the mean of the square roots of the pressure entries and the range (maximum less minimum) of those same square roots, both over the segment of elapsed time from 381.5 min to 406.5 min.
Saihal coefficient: 1.52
